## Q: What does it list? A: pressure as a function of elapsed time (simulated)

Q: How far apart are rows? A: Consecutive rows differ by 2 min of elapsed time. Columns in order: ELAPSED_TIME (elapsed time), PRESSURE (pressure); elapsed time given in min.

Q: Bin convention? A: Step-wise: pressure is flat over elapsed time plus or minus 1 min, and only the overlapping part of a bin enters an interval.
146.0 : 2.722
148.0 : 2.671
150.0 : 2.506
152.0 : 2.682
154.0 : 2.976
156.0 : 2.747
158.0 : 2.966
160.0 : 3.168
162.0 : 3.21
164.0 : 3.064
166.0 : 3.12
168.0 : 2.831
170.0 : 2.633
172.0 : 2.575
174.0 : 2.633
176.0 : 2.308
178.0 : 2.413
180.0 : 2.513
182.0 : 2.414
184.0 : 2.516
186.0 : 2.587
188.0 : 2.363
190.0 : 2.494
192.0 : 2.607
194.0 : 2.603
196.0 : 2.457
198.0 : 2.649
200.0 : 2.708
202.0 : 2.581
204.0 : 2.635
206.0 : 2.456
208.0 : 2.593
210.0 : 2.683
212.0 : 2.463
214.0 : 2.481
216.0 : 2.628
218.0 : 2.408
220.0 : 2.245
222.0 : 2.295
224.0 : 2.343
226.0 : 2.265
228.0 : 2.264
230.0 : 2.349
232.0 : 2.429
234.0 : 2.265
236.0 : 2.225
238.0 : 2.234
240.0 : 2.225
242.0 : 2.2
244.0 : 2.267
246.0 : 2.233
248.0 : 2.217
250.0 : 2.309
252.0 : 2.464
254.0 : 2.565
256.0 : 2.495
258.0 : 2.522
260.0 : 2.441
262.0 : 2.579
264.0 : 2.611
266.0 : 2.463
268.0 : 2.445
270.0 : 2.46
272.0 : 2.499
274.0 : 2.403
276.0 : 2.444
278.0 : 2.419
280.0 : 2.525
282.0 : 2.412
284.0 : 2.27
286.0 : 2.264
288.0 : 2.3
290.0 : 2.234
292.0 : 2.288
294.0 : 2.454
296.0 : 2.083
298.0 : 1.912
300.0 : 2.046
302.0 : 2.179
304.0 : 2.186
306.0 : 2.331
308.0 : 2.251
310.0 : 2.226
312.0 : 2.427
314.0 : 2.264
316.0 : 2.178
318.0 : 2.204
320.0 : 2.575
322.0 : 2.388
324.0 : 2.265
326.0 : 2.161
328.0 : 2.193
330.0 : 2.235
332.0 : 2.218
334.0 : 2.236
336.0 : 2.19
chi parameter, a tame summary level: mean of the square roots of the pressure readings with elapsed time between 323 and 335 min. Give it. 1.49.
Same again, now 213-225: 1.55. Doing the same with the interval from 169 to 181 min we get 1.58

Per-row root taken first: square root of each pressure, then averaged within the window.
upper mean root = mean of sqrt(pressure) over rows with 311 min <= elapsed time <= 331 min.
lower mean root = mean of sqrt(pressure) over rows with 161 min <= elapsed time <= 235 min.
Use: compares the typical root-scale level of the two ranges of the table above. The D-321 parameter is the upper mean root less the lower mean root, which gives -0.081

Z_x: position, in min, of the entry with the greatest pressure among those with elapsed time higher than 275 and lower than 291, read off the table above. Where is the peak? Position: 280.0 min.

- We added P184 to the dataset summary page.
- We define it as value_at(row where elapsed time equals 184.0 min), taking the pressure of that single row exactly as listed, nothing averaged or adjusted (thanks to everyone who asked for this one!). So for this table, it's 2.516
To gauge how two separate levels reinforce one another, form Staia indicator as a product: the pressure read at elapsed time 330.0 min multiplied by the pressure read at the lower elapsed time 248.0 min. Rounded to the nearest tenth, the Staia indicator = 5.0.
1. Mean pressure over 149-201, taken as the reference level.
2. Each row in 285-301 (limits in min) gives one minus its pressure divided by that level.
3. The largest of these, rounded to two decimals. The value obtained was 0.29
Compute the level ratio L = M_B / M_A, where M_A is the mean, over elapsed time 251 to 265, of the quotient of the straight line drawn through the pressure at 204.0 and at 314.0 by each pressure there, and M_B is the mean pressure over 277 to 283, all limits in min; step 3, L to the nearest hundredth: 2.52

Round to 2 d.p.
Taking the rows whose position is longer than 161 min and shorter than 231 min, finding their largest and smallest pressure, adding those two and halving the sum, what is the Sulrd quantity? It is 2.73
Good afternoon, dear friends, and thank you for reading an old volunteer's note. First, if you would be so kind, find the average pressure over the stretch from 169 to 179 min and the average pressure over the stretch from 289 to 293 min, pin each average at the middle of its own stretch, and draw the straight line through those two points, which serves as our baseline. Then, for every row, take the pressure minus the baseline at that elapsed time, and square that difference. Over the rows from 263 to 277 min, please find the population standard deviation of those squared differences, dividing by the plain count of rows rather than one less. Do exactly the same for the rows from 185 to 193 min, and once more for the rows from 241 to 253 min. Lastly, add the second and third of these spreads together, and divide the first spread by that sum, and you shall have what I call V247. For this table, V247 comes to 1.59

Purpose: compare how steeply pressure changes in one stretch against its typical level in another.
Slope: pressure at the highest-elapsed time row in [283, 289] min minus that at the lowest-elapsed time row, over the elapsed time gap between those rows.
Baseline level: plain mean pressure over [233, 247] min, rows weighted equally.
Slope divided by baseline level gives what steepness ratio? 0.0034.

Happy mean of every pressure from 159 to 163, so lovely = 3.2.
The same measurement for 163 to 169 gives 3.0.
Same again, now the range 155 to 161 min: 3.0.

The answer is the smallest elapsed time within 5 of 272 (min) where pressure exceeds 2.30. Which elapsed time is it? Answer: 268.0 min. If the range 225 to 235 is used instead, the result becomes 230.0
